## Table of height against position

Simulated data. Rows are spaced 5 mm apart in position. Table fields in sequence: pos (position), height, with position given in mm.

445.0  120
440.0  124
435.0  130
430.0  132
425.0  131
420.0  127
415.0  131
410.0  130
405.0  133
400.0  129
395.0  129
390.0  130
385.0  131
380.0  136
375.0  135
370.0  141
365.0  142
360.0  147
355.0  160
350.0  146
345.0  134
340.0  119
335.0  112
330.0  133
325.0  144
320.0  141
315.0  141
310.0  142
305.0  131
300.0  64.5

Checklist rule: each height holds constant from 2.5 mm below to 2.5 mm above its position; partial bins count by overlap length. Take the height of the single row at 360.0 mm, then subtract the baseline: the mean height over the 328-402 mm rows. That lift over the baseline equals 12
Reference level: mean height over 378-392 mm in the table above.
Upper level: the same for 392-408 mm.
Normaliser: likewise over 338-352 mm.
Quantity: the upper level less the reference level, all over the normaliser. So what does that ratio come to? -0.015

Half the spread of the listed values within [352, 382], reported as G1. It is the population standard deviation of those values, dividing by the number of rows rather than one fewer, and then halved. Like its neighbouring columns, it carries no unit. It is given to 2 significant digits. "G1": 4.2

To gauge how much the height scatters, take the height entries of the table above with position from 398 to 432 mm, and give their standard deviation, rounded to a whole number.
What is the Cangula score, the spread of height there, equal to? 2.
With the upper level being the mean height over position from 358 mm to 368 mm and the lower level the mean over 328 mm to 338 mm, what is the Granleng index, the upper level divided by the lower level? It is 1.18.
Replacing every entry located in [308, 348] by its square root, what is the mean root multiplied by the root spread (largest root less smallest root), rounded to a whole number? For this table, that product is 16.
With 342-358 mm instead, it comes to 13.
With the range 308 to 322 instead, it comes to 0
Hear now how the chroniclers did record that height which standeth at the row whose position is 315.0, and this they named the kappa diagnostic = 141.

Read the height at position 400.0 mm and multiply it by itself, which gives 16641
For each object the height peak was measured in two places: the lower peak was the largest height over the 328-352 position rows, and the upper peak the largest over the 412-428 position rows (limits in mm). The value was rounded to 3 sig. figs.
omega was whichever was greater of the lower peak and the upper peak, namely 146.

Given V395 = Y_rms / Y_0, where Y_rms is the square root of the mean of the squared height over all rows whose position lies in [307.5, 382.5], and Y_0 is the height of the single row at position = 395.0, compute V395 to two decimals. 1.07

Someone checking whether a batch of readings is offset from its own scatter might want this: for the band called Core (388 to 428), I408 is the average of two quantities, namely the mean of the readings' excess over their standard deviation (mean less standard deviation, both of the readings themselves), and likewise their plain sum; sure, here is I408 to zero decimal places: 584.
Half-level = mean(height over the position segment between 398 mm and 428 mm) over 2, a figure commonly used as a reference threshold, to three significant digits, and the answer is 65.1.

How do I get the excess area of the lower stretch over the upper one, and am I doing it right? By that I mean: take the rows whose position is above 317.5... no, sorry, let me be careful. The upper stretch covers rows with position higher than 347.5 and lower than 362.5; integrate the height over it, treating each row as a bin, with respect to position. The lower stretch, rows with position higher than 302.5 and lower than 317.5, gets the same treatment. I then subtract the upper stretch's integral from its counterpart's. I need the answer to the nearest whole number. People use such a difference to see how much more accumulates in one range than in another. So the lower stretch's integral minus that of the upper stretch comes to -195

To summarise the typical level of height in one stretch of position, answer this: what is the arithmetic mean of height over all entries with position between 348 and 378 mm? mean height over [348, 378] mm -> 145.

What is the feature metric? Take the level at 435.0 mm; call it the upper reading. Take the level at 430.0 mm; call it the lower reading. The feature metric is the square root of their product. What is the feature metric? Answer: 131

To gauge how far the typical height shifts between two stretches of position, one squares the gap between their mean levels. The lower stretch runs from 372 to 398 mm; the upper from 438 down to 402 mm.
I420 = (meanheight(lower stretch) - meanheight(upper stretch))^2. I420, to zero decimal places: 3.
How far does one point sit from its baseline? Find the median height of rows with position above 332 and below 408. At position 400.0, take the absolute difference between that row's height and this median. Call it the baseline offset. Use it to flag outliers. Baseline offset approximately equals 5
